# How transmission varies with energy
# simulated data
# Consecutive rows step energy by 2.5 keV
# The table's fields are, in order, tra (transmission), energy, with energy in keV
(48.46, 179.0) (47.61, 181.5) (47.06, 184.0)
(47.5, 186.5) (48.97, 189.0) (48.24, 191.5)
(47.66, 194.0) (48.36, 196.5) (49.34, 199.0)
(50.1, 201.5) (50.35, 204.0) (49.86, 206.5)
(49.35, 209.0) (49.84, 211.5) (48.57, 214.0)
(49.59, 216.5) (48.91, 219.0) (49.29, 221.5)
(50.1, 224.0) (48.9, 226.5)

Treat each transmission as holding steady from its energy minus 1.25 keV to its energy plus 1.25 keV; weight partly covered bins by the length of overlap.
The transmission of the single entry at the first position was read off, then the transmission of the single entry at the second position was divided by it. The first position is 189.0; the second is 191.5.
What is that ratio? 0.99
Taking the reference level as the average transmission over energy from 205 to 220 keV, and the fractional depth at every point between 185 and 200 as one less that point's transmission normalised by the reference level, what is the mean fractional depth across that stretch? 0.02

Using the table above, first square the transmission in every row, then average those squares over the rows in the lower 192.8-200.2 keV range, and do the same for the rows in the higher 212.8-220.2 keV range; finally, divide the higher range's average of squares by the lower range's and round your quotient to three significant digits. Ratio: 1.02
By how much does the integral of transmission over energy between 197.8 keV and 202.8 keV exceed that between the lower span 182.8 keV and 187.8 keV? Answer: 12.2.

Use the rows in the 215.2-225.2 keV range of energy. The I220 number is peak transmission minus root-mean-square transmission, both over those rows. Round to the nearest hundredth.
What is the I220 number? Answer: 0.63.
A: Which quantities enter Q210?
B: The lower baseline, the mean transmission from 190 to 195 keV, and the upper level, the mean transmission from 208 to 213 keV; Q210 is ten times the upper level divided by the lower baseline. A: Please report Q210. 10.3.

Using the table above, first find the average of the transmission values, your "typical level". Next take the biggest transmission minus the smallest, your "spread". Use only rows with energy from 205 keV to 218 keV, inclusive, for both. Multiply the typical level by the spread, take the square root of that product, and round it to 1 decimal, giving 8.0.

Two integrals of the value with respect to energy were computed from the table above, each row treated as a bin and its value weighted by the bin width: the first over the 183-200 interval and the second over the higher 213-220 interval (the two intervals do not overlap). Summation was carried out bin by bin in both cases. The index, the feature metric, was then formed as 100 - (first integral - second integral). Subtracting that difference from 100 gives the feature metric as -375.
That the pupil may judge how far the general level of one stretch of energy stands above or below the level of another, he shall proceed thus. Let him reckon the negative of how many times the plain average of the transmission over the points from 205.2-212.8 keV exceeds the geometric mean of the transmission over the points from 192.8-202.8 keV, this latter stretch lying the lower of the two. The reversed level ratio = -1.02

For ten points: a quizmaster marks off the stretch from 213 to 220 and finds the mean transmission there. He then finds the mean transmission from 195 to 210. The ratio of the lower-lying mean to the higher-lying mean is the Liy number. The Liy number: 1.01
